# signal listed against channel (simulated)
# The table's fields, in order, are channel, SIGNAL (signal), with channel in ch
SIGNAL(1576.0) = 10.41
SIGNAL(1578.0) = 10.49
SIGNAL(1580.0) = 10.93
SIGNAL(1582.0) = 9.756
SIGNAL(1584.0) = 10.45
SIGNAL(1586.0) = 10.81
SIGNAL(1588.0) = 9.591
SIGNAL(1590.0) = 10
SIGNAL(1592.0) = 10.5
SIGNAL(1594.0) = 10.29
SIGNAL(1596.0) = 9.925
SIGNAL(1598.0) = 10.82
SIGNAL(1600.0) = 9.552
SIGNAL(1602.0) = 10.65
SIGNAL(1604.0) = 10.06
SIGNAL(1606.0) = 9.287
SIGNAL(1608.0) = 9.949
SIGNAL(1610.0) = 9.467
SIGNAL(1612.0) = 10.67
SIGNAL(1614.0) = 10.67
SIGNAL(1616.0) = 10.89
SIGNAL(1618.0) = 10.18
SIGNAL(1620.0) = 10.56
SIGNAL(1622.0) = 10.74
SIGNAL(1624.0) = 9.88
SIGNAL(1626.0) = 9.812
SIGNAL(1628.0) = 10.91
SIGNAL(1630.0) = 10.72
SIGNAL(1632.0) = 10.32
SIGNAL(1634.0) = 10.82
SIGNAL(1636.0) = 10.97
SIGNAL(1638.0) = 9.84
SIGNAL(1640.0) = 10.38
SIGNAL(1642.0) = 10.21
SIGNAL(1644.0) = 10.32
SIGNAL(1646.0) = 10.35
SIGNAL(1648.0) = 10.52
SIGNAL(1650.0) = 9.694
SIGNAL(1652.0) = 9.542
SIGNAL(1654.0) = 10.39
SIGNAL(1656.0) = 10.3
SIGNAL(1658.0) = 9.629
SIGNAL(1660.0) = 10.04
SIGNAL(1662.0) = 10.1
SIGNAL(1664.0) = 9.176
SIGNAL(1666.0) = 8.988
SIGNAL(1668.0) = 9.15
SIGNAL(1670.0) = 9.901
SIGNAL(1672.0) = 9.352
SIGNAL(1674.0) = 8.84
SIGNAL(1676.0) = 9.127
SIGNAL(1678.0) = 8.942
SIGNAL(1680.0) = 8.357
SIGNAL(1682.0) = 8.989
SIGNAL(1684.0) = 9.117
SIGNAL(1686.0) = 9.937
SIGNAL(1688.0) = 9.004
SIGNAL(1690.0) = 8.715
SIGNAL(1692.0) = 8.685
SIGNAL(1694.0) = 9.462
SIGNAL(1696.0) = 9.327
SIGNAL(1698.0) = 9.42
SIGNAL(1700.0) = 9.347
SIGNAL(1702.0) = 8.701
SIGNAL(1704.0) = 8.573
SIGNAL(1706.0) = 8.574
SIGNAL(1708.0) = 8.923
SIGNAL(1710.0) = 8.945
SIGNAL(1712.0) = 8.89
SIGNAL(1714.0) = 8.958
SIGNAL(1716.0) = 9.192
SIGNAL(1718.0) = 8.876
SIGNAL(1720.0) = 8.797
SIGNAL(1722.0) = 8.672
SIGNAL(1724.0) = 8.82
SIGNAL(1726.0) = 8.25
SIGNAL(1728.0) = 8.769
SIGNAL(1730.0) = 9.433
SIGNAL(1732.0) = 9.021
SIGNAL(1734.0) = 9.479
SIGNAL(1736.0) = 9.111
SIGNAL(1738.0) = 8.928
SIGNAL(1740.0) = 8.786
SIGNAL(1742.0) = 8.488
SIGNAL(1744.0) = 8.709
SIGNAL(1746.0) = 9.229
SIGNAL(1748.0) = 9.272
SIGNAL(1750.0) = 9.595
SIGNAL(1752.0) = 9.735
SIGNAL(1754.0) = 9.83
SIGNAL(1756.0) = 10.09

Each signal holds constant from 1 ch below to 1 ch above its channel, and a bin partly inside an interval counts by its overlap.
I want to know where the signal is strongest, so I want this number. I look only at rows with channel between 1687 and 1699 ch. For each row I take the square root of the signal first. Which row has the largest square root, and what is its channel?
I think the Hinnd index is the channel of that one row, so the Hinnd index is 1694.0 ch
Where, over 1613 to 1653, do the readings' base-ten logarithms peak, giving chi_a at 1636.0 ch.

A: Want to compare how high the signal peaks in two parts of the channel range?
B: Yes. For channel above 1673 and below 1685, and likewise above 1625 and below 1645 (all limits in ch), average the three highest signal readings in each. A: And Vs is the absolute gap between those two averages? 1.8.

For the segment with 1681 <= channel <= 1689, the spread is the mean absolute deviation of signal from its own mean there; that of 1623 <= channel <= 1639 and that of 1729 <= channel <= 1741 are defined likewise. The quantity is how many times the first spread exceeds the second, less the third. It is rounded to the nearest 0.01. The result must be 0.54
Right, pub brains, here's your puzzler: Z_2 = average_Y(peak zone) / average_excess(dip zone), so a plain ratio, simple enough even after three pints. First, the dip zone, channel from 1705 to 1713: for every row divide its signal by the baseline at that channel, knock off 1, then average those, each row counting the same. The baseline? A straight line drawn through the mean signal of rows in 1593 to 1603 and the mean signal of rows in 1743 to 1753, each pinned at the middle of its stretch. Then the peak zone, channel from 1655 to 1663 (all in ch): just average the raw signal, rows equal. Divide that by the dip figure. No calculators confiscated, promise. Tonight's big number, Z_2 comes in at -133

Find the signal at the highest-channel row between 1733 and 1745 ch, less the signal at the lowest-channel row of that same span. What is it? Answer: -0.8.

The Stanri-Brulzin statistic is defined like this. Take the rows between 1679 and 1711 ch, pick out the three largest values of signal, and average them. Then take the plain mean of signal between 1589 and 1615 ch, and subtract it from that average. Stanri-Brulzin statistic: -0.54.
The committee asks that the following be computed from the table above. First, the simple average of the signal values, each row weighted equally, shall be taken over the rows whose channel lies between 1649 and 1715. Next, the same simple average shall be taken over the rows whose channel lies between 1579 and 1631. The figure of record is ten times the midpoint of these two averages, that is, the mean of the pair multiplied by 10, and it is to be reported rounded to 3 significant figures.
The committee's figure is 97.6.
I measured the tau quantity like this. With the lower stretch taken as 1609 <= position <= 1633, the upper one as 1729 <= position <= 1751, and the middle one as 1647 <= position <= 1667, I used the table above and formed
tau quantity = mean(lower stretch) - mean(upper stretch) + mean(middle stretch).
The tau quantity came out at 11.1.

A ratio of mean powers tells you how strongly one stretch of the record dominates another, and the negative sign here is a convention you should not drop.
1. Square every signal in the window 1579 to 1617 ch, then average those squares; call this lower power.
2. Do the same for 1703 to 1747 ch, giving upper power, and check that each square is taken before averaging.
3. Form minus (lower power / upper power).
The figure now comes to -1.33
